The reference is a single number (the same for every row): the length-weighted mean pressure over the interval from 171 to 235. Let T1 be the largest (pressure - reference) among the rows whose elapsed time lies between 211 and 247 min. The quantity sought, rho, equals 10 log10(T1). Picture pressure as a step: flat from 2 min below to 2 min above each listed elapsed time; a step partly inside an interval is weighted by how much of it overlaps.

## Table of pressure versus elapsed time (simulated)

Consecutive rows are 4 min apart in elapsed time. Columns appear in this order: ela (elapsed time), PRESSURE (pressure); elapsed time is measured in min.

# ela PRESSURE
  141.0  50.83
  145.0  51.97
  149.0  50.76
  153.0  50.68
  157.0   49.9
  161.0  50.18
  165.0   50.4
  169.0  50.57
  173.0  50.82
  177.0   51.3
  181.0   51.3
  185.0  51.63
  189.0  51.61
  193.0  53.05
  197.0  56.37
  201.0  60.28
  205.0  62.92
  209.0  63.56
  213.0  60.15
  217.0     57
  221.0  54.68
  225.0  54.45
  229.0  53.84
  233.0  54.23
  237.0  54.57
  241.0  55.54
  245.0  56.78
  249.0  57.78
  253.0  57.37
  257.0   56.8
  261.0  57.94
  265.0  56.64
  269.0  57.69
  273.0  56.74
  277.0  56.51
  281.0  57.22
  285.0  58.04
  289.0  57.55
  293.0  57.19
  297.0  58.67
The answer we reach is 6.7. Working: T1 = 4.7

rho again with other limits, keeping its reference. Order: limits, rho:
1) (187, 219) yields 9.1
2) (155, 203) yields 6.8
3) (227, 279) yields 4.0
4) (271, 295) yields 4.1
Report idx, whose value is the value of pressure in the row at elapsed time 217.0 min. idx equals 57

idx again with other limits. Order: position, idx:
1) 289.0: 57.55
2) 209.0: 63.56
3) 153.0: 50.68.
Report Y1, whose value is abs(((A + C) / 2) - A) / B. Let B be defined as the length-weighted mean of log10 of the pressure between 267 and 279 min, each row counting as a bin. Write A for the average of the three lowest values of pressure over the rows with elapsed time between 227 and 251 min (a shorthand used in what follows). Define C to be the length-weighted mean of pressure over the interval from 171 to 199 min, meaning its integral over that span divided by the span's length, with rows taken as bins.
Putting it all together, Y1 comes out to 0.5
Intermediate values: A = 54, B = 1.76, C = 52.3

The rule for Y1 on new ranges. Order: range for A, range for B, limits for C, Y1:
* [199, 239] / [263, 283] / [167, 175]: 1.0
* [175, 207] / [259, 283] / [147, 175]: 0.3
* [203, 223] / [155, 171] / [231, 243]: 0.7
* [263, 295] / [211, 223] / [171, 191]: 1.5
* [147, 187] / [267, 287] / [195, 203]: 2.3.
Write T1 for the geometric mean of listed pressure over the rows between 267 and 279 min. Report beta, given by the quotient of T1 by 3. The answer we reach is 19.0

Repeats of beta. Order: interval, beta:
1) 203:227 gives 19.6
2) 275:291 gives 19.1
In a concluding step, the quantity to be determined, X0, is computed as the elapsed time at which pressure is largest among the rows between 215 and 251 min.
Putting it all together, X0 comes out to 249.0 min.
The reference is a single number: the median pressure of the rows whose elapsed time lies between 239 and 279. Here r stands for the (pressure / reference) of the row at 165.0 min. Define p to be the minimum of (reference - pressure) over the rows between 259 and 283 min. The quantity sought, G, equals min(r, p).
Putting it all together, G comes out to -1.15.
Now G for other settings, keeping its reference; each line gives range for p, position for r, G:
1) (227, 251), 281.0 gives -0.99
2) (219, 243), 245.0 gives 1.00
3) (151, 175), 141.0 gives 0.90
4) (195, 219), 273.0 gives -6.77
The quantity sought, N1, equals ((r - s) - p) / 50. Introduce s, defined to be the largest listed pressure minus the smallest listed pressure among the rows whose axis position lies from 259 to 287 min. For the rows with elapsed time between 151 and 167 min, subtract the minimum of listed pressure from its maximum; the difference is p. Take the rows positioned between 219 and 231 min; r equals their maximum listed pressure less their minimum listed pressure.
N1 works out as -0.03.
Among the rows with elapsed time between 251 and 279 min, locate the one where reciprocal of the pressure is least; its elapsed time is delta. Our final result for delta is 261.0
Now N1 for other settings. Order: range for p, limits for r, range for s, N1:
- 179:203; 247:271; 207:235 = -0.35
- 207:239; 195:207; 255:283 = -0.09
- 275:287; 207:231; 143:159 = 0.12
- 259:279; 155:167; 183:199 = -0.11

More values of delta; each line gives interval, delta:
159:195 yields 193.0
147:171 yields 149.0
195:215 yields 209.0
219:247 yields 245.0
